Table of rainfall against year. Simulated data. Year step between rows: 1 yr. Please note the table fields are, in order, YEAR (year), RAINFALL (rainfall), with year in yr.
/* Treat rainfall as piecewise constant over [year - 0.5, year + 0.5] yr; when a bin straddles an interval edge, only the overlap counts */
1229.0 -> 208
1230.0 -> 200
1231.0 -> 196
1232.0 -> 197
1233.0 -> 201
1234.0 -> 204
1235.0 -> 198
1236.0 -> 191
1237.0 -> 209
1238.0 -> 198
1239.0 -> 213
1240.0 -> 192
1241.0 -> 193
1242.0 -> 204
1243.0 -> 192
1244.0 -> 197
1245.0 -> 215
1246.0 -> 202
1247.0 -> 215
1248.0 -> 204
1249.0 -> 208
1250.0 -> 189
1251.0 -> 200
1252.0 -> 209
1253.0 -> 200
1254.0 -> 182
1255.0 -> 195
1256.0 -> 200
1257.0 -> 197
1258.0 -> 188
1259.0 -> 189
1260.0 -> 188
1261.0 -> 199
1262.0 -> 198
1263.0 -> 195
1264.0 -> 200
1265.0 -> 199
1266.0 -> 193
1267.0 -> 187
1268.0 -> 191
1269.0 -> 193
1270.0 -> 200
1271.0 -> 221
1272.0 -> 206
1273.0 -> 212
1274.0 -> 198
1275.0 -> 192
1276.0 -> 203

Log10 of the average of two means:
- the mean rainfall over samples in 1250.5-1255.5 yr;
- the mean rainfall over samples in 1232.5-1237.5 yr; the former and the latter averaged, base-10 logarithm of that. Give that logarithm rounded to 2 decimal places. 2.30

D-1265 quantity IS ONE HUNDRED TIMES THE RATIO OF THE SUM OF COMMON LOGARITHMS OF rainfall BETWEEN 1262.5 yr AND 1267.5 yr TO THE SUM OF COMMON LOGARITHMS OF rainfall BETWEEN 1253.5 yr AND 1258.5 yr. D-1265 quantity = 100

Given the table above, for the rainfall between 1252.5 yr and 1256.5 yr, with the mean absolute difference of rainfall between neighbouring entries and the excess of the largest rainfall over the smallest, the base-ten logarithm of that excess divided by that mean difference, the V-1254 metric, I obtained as 0.176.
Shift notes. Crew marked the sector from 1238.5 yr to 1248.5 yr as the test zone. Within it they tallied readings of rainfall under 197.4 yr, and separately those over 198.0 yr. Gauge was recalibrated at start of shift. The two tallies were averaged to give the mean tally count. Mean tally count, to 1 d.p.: 5.0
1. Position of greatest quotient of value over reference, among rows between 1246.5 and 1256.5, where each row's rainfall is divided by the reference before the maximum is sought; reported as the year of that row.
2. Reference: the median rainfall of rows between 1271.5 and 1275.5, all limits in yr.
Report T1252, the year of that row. 1247.0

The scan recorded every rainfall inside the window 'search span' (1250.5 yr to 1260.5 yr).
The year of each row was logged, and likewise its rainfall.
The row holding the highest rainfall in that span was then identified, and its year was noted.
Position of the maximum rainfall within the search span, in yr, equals 1252.0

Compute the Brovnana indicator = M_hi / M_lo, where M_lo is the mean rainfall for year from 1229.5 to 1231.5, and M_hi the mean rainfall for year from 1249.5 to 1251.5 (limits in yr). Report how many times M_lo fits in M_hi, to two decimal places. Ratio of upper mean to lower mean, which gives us 0.98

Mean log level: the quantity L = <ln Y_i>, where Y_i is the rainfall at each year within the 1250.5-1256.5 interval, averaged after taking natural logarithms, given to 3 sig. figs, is 5.29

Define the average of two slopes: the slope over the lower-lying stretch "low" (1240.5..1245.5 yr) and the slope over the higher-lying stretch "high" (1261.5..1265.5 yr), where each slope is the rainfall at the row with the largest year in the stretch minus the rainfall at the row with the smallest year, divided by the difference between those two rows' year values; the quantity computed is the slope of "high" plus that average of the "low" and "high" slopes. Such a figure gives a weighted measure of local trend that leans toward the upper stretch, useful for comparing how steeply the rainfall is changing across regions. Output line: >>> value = 3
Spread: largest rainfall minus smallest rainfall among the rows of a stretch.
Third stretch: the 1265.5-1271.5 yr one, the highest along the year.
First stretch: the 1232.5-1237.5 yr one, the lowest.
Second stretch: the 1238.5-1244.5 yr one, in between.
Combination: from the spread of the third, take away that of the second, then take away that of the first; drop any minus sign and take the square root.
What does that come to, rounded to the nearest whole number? 2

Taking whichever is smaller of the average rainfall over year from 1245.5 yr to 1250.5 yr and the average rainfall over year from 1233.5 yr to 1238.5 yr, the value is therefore 200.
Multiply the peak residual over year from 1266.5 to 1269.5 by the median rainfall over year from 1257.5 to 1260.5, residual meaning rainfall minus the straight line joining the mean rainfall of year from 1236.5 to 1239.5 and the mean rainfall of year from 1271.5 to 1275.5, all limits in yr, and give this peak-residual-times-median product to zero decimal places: -1803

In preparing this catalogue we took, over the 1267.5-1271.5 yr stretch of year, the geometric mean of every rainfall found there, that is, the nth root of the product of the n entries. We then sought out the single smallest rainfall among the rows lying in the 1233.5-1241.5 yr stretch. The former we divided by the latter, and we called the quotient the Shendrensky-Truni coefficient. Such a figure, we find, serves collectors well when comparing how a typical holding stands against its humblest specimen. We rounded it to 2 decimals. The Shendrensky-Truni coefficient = 1.05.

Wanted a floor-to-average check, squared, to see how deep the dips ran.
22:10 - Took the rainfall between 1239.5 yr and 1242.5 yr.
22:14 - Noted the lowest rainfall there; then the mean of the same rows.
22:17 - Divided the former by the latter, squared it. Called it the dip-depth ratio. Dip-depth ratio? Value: 0.956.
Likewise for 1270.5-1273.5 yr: 0.935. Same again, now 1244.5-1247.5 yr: 0.919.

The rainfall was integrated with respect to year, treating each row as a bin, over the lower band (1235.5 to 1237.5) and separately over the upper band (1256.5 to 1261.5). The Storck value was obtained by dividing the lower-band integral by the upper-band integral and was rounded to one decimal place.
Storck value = 0.4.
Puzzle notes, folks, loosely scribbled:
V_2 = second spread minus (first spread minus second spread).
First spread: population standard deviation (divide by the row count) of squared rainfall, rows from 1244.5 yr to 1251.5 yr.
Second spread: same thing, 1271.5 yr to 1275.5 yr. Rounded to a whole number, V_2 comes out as 2725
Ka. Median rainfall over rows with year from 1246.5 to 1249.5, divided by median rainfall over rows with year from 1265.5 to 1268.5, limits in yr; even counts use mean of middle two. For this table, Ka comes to 1.09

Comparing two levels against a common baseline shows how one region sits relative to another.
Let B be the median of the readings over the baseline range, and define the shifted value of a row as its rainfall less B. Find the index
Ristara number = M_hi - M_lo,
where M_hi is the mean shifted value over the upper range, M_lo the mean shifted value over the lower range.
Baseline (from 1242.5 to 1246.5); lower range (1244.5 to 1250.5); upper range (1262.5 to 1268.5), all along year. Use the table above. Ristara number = -11.3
